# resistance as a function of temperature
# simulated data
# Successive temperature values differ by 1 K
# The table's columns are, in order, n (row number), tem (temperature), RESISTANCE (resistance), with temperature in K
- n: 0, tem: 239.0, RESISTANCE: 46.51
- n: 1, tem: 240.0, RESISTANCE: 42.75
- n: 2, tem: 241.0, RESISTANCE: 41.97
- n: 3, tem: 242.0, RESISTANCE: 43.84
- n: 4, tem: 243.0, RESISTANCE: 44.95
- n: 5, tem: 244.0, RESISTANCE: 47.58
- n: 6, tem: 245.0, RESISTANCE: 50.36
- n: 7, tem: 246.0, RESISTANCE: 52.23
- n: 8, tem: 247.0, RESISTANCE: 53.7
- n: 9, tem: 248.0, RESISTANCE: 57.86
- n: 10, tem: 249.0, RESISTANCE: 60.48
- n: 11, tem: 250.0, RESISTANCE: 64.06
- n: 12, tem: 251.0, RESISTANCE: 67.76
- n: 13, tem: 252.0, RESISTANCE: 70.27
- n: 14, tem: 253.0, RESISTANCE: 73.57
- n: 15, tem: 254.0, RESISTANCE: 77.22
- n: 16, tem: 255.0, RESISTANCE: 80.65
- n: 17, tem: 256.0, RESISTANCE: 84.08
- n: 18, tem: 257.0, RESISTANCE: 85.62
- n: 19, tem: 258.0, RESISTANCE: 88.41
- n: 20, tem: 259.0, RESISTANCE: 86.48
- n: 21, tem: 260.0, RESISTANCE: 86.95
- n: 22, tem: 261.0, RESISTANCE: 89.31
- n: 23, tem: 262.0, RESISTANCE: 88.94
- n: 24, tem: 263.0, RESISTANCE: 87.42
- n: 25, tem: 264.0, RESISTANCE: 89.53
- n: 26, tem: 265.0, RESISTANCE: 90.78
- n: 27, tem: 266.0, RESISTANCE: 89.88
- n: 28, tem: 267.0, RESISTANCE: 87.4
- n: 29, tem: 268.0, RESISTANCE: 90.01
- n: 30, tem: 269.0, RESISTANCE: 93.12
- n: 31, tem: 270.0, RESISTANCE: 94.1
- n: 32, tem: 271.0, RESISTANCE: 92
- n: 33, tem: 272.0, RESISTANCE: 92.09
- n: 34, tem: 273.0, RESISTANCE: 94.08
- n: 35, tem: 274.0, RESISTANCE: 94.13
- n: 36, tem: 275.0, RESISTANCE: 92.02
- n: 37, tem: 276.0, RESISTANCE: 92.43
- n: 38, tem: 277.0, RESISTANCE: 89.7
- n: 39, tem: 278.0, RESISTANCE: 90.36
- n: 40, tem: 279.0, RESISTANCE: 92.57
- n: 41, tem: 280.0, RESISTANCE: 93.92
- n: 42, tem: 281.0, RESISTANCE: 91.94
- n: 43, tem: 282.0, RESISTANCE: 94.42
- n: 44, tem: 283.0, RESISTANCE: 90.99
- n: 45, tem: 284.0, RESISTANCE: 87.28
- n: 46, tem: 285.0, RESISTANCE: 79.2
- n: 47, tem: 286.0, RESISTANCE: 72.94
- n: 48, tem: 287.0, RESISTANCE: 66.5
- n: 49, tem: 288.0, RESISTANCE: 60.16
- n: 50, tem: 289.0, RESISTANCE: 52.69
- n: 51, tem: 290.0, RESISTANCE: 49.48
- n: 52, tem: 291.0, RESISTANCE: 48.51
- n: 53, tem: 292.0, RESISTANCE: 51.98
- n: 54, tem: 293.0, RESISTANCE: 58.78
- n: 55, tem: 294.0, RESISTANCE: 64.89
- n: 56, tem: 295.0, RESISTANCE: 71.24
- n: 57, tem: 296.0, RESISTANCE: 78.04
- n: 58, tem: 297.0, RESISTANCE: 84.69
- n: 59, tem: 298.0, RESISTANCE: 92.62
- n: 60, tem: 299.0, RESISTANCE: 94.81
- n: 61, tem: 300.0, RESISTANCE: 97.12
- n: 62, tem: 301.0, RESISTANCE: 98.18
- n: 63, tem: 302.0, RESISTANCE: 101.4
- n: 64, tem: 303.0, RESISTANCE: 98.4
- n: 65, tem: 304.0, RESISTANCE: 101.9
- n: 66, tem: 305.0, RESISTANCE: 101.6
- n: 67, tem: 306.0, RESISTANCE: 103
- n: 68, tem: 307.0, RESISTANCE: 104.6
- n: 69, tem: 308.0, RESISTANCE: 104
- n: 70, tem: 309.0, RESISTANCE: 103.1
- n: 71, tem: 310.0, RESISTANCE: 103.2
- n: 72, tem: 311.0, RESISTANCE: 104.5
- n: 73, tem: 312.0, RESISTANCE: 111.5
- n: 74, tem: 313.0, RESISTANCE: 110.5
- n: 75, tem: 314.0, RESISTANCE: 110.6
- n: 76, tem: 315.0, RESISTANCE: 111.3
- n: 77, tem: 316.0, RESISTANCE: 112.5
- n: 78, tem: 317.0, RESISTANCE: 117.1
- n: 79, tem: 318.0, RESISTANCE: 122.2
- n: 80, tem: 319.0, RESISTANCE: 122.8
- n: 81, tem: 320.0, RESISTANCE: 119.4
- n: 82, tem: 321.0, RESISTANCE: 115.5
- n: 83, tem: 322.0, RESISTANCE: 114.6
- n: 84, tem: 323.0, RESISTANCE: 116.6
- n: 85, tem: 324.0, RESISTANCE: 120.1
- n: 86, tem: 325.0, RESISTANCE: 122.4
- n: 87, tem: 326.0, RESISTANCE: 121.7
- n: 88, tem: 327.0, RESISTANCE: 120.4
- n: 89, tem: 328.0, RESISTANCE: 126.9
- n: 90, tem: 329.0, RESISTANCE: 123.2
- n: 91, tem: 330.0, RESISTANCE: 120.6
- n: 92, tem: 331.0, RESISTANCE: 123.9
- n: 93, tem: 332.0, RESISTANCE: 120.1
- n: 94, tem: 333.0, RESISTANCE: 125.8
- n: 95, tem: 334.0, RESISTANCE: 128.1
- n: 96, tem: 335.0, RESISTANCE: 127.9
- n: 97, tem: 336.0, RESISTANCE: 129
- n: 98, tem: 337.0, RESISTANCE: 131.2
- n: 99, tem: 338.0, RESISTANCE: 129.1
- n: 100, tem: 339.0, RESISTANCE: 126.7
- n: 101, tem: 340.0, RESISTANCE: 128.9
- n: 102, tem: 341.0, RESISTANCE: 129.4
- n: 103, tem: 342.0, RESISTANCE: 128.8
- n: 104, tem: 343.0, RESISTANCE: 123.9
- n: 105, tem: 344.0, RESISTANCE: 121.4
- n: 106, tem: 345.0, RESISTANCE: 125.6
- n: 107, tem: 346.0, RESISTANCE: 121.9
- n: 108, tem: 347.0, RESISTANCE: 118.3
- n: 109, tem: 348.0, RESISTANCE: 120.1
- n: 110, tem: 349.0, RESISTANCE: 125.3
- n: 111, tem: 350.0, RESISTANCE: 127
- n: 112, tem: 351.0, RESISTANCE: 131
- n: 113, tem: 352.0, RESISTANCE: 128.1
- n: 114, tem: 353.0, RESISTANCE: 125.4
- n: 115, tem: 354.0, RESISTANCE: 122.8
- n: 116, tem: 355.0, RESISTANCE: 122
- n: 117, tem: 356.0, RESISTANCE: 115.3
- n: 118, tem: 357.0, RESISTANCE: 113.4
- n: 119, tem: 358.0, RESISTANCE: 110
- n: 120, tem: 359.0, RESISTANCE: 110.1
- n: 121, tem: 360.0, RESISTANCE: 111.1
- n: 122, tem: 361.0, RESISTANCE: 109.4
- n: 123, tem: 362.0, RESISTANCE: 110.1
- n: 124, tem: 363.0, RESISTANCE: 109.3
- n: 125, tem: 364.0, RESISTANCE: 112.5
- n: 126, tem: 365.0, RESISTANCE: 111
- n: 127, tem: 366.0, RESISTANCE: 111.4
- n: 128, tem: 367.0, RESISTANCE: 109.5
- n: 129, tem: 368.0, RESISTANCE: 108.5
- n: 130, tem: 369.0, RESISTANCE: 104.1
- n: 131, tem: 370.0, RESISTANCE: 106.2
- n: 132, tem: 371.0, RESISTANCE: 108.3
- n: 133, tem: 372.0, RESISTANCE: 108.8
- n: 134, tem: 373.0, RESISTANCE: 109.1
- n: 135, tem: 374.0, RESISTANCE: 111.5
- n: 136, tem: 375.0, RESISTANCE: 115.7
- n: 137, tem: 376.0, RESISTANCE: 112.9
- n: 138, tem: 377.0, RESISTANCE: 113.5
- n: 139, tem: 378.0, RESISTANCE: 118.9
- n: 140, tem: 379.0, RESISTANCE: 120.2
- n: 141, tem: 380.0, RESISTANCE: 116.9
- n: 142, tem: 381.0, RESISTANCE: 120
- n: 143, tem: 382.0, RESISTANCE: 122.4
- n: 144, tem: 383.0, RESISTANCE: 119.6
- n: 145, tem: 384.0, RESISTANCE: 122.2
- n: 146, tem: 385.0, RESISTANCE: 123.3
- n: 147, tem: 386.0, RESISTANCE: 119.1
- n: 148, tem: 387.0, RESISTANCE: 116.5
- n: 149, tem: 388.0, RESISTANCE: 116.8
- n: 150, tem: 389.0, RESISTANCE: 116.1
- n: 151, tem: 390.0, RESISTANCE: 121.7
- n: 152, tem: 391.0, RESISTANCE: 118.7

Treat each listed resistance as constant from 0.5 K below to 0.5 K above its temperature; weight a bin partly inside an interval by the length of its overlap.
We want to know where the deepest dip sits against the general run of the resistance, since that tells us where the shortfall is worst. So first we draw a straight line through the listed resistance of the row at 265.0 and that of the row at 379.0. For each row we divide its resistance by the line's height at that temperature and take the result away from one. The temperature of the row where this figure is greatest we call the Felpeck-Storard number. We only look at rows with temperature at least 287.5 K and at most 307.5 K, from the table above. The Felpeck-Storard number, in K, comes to 291.0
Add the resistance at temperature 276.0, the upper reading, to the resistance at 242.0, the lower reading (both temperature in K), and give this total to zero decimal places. 136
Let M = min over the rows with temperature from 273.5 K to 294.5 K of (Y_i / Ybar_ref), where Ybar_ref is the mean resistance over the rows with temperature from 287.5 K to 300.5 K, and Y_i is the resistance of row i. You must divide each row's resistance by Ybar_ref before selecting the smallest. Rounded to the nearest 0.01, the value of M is 0.70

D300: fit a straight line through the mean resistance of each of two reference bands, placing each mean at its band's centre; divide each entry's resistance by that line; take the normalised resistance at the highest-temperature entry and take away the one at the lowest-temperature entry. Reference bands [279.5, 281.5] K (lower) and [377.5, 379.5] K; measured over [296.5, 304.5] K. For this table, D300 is 0.16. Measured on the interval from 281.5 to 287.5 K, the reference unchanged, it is -0.31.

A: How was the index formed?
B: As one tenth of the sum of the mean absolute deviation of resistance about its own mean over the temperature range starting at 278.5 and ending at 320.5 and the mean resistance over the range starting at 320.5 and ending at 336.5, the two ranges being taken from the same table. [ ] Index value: 14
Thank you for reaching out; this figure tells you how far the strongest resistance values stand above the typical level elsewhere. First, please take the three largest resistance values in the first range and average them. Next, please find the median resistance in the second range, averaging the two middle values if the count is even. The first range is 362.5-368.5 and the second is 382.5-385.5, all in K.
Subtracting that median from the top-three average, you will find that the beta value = -11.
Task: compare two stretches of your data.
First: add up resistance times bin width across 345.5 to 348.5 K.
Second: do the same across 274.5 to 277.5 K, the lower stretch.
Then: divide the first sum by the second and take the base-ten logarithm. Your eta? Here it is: 0.12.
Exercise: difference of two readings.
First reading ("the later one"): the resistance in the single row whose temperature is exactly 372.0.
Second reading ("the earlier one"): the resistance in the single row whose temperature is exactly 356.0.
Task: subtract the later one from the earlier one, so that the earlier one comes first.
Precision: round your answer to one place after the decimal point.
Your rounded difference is 6.5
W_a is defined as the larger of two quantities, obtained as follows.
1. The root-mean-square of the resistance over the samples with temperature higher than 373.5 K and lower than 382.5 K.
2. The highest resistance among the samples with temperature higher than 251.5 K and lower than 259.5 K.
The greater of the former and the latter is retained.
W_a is 117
